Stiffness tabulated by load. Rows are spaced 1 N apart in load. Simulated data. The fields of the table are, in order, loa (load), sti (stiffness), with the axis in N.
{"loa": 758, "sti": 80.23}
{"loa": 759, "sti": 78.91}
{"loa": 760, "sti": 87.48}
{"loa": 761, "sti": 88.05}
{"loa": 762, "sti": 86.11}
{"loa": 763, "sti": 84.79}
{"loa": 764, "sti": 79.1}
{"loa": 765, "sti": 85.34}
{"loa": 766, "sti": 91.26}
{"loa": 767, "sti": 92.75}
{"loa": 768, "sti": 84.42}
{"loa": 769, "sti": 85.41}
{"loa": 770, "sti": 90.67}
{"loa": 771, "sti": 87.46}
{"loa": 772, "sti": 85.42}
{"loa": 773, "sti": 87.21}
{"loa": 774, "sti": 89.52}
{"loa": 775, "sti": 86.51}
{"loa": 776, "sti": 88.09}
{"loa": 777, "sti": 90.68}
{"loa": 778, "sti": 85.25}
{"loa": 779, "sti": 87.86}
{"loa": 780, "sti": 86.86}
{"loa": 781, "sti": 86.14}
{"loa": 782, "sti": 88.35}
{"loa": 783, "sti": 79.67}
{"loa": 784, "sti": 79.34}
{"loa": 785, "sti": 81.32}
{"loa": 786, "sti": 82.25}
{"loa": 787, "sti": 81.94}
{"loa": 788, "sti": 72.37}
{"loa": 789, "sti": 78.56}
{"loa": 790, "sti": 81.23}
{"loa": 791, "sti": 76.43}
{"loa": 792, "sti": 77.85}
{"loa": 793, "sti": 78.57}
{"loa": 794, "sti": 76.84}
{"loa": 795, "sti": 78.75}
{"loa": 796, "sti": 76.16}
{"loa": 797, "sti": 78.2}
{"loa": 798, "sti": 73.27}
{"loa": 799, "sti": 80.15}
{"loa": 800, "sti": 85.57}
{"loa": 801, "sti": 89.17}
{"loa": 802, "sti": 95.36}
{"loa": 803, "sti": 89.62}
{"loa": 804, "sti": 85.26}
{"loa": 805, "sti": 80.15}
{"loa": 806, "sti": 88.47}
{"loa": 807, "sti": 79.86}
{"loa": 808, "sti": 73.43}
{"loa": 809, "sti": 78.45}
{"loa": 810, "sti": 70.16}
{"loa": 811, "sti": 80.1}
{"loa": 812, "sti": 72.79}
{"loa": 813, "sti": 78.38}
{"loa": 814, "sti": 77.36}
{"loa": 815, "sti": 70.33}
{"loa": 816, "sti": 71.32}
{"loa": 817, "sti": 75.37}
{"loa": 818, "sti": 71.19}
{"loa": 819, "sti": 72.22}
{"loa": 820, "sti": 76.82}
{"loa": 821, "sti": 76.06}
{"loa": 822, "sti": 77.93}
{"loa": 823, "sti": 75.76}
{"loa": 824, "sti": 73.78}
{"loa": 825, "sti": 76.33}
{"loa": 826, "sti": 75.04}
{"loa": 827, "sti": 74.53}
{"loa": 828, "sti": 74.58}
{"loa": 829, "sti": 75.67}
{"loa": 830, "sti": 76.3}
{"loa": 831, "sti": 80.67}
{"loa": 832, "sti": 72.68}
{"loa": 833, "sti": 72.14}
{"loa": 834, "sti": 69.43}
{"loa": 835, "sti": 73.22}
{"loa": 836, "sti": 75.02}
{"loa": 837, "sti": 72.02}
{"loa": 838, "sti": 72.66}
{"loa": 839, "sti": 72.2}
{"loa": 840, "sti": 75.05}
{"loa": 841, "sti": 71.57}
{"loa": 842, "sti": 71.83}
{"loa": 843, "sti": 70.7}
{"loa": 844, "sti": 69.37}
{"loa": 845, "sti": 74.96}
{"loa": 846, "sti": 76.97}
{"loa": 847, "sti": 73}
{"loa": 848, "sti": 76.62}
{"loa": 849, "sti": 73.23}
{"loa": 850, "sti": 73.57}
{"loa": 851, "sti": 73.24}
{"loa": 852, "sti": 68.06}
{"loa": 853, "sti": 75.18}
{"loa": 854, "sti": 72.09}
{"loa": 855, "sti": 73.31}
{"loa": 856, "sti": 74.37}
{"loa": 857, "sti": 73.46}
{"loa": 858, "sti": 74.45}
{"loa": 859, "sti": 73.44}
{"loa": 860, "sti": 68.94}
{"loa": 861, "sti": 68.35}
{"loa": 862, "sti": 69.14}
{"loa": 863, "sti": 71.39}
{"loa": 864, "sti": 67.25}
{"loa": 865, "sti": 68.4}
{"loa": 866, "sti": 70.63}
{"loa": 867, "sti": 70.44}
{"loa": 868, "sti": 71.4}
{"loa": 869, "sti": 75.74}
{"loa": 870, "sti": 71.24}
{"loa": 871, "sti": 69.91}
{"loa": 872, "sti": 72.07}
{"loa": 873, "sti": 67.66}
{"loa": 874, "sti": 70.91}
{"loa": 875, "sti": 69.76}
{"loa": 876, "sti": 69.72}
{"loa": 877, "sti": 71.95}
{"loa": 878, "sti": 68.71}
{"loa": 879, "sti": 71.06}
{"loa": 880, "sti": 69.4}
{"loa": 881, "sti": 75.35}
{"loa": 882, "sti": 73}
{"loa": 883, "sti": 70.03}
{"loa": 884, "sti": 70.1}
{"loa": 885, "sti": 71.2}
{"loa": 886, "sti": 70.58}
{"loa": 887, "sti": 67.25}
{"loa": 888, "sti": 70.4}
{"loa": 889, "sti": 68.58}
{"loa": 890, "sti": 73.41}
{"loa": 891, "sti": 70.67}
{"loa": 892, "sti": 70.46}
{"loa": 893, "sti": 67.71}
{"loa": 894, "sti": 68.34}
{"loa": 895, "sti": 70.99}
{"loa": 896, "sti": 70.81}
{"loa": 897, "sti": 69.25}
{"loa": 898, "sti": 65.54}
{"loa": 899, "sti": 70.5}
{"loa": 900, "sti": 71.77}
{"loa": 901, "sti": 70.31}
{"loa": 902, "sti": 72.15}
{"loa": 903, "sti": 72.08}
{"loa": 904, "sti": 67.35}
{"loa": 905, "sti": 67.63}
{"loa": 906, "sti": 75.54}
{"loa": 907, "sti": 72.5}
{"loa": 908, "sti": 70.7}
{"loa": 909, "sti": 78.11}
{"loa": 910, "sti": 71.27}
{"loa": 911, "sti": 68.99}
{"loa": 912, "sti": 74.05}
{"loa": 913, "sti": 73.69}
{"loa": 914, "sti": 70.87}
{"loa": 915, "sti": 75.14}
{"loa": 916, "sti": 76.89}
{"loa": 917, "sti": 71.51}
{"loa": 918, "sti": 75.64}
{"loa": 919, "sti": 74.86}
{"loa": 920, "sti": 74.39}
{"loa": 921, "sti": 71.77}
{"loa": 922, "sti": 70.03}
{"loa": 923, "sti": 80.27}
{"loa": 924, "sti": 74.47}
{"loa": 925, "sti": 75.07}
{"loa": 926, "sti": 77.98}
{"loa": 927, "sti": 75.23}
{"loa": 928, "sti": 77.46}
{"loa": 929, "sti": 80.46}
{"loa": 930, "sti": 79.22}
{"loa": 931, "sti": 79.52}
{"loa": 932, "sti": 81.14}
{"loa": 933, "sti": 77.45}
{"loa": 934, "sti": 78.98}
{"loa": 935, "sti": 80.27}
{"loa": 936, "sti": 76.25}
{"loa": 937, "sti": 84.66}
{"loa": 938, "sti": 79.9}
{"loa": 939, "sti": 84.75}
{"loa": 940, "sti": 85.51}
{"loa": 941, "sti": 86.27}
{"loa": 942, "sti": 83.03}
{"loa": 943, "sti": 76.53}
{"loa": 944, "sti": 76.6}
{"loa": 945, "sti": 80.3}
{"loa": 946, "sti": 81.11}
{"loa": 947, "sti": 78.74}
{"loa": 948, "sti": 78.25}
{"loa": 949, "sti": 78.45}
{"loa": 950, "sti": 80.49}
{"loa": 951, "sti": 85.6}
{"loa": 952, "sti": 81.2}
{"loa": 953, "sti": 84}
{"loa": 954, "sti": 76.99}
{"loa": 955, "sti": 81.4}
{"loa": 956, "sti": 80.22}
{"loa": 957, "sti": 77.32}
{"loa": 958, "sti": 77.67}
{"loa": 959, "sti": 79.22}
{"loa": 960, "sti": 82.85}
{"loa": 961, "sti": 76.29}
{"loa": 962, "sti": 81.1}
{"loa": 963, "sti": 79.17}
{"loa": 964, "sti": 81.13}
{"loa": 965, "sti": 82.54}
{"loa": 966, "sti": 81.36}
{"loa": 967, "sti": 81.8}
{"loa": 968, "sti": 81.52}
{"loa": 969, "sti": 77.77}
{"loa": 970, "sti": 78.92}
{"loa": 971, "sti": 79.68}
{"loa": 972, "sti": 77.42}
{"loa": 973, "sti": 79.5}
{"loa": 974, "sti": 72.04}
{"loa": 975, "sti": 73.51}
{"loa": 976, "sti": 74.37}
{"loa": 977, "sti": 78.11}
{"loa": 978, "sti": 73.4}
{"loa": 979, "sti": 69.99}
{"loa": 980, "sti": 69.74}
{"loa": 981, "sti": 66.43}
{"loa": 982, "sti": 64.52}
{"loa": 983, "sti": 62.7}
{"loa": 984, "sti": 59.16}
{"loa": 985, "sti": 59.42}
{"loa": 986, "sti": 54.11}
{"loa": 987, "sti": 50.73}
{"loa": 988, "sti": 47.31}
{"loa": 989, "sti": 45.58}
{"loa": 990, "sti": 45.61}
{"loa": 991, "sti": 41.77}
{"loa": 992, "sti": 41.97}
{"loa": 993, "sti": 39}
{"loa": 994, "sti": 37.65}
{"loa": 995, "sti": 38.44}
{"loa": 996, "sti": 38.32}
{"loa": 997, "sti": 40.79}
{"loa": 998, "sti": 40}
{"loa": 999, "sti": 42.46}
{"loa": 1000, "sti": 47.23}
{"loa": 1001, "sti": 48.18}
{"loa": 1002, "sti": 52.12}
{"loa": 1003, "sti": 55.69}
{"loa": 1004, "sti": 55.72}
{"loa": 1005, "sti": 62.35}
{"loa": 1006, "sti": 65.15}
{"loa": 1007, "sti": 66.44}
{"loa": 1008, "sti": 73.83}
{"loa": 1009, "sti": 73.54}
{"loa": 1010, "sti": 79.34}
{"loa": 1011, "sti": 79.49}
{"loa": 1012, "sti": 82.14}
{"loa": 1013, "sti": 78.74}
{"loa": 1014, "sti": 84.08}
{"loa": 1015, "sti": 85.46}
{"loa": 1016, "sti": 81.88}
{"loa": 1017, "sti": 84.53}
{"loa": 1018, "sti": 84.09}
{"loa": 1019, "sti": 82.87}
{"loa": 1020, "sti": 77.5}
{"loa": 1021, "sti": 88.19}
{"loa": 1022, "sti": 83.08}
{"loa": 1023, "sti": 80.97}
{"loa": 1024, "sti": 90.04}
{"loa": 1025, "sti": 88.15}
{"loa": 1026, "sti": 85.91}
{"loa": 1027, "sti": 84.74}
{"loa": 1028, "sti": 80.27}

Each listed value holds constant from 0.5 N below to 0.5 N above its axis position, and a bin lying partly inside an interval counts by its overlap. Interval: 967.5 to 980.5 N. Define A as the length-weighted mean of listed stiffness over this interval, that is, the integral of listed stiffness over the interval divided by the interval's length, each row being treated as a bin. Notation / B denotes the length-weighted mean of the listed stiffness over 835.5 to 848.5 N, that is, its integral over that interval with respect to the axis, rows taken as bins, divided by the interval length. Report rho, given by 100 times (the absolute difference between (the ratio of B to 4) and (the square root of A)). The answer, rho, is 960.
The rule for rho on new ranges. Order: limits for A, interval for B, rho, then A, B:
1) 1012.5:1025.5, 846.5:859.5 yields 919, 84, 73.4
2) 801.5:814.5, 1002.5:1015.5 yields 913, 81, 72.5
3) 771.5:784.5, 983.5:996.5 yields 223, 86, 46.1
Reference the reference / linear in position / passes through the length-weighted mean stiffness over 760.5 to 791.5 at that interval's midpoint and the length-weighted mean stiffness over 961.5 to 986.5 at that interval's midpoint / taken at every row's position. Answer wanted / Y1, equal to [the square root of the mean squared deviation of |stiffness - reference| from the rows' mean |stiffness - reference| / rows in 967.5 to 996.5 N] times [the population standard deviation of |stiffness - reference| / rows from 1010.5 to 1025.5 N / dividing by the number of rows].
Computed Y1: 44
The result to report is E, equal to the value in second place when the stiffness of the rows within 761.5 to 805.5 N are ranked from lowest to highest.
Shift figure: 73.27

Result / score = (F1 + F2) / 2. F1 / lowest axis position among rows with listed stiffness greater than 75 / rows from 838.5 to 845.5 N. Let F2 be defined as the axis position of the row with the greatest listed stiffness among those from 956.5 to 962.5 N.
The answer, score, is 900.0 N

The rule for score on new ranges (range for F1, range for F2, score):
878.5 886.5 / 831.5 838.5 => 858.5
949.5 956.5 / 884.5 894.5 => 920.0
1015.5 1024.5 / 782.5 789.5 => 901.0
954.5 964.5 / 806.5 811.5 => 883.0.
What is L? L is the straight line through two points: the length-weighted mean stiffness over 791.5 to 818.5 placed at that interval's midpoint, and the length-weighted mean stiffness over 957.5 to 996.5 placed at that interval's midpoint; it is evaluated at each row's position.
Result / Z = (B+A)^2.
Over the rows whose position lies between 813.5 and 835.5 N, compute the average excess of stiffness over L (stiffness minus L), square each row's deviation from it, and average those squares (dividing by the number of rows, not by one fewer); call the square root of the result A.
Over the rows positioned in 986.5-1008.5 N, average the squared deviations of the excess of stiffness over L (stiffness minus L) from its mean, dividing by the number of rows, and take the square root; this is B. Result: 173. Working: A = 2.7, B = 10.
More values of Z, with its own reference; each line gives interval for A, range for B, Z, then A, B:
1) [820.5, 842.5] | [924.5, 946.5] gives 32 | 2.2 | 3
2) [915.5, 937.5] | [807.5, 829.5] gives 43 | 3.8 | 3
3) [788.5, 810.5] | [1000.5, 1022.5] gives 336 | 6.0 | 12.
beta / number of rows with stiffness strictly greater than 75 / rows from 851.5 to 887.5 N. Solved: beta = 3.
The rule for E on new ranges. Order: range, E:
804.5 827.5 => 70.33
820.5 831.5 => 74.53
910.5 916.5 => 70.87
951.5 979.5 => 72.04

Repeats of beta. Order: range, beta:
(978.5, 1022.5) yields 13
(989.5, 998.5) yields 0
